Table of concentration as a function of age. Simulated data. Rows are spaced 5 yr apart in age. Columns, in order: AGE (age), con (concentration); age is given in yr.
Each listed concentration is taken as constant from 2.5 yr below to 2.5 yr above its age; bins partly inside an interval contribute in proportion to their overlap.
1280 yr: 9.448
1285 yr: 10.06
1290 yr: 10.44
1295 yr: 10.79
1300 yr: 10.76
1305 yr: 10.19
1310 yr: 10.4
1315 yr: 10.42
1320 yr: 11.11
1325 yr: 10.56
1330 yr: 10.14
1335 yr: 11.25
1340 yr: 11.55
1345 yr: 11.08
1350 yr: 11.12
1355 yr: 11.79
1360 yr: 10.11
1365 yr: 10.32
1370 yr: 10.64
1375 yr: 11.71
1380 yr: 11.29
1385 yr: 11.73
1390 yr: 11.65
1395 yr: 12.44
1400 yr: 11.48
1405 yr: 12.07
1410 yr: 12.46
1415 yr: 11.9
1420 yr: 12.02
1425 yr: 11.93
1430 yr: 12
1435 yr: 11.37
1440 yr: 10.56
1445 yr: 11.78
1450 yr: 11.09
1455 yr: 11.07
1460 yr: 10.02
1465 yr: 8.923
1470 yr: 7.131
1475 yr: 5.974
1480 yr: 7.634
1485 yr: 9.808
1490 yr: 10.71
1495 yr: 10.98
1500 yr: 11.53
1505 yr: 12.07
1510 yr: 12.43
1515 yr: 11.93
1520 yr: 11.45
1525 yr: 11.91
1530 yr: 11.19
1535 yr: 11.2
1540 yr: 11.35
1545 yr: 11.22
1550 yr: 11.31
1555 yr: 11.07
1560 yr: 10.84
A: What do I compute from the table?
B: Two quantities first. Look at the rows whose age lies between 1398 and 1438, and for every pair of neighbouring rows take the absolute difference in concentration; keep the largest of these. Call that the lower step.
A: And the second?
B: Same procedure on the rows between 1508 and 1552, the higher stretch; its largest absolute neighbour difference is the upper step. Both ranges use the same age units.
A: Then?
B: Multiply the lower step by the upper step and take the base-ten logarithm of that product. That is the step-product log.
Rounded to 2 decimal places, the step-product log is -0.34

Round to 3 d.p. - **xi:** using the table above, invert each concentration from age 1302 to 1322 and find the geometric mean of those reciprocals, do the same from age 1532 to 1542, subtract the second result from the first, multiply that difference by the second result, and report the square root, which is 0.024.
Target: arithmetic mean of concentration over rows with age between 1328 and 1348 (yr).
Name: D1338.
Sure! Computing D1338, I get 11.0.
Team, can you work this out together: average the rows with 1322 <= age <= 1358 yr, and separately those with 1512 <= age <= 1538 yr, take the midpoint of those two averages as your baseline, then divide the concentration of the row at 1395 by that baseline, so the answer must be 1.10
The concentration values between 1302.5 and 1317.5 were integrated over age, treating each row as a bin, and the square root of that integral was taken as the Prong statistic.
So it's 12.5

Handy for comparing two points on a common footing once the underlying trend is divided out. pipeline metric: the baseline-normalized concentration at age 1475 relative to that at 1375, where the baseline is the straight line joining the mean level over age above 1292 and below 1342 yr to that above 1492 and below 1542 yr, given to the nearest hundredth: 0.49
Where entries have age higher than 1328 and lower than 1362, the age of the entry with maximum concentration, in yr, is 1355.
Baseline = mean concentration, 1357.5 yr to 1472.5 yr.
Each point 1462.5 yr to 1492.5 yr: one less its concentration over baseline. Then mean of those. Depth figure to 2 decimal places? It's 0.25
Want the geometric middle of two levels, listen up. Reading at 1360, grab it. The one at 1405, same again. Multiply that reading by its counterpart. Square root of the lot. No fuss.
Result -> 11.0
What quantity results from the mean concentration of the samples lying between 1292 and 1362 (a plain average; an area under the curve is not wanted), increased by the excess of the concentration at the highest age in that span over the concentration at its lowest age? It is 10.1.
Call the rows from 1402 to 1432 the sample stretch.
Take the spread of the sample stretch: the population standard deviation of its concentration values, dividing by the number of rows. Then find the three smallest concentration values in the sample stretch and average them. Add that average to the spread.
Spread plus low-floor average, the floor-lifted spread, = 12.1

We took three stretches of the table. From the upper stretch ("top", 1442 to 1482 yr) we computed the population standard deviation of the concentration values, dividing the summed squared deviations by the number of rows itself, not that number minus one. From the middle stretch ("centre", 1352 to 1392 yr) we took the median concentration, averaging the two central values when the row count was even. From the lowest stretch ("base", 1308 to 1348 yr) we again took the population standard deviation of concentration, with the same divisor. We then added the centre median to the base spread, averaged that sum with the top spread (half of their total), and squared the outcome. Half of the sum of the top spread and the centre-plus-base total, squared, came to 48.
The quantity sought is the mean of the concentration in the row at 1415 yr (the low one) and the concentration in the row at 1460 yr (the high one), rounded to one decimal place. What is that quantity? 11.0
